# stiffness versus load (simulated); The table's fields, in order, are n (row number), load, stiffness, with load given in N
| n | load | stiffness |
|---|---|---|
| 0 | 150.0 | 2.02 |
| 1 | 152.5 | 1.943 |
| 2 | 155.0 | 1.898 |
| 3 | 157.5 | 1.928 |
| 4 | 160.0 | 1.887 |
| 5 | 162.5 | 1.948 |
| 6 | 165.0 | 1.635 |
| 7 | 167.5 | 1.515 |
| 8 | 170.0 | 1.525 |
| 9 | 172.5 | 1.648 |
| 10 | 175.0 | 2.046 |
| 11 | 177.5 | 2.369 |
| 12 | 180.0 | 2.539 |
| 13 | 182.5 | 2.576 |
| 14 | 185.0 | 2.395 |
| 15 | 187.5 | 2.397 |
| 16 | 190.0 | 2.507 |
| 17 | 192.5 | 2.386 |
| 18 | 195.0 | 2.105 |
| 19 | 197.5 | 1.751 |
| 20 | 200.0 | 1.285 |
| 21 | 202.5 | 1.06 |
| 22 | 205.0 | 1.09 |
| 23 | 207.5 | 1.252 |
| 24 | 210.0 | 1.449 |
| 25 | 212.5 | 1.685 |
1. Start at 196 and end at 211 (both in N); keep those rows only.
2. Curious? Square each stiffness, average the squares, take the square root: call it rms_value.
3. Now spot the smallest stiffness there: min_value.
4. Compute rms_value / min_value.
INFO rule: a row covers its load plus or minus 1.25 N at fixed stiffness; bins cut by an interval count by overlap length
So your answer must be 1.26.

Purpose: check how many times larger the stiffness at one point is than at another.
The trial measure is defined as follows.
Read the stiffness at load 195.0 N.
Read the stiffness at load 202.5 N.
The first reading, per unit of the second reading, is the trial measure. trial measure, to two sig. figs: 2.0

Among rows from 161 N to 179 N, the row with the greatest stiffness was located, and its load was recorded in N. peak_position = 177.5 N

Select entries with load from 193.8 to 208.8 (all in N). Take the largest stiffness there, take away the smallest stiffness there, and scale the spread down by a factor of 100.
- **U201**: 0.010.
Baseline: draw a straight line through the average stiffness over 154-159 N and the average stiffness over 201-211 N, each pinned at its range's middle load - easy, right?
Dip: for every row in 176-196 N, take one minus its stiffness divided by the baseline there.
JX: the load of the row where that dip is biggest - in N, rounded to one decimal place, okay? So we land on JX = 177.5 N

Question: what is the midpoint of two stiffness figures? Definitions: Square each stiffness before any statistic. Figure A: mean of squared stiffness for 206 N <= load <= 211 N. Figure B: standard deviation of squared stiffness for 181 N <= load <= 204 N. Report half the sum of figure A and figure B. 1.9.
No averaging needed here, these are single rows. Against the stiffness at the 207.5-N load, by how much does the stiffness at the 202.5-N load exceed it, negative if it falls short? -0.2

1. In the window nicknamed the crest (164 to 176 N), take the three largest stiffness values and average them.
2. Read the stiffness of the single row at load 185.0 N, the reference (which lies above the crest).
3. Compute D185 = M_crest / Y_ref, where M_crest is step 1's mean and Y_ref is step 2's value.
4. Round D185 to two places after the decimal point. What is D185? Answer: 0.74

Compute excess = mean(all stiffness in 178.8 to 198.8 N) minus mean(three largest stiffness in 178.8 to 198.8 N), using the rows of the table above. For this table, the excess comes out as -0.21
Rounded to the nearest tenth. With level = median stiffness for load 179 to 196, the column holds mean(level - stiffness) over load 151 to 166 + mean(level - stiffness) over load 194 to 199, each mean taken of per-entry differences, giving 1.0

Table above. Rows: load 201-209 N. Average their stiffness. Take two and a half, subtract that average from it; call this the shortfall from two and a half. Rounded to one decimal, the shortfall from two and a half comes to 1.4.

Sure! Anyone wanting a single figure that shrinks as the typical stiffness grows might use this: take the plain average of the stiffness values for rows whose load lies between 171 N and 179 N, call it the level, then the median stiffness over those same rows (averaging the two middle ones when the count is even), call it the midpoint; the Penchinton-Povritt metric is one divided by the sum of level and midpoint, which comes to 0.25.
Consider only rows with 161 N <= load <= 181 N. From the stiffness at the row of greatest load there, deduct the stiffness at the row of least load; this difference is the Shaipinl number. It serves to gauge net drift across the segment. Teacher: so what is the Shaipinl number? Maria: 0.59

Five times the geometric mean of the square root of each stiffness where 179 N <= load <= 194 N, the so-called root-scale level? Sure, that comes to 7.85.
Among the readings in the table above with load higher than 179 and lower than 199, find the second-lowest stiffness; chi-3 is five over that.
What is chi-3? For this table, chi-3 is 2.4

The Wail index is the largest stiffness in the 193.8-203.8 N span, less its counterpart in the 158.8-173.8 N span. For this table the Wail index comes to 0.2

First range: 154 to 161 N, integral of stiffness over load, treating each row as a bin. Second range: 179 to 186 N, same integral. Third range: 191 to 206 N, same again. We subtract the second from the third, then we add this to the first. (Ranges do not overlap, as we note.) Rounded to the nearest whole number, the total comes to 20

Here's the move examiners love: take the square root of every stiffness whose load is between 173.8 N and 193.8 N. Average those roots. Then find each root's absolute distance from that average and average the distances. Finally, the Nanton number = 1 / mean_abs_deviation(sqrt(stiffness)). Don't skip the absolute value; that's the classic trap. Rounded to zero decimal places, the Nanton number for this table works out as 30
